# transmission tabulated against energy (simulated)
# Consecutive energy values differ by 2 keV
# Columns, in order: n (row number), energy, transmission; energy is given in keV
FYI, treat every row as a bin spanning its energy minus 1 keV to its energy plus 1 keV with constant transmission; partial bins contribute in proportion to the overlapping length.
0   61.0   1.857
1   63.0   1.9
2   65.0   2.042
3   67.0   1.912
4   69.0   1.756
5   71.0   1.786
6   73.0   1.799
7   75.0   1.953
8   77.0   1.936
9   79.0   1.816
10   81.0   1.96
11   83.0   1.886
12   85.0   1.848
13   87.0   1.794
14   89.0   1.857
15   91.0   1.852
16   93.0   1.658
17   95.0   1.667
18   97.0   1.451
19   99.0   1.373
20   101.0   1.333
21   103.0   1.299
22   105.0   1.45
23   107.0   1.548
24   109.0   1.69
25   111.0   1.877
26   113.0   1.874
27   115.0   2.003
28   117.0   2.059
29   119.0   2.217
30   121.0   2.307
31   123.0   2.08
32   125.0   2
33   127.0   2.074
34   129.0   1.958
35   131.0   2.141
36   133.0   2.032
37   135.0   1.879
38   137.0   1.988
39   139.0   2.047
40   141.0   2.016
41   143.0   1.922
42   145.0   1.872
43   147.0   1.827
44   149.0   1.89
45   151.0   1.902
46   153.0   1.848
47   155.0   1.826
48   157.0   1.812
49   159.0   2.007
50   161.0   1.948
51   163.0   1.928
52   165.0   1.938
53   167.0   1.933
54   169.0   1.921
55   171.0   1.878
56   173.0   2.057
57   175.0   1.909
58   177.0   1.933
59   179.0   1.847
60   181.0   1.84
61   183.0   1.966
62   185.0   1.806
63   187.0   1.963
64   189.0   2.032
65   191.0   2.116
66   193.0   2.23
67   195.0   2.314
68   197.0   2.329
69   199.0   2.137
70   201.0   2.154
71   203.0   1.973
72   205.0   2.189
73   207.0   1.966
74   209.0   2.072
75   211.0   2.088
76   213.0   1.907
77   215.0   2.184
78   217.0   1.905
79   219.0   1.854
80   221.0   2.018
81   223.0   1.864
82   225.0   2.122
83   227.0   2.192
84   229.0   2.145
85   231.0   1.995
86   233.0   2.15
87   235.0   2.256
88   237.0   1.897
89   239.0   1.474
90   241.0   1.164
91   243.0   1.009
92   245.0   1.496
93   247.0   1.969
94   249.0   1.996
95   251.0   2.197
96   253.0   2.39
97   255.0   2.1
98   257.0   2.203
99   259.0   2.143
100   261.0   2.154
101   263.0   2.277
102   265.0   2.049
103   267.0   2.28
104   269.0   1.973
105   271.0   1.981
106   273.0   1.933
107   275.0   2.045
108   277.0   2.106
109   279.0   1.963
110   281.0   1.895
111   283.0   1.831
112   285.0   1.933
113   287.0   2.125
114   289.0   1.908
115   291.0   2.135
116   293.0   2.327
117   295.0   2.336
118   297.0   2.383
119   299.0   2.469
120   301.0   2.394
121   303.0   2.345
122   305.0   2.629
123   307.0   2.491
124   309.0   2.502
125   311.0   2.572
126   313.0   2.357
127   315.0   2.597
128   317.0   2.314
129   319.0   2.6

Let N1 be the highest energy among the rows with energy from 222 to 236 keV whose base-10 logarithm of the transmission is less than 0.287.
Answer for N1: 223.0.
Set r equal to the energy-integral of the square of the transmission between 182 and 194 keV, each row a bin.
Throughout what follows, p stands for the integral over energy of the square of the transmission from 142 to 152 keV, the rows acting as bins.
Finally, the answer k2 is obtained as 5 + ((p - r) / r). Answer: 4.7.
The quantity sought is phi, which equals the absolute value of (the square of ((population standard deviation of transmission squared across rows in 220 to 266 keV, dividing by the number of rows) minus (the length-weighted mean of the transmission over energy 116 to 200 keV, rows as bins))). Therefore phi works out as 0.7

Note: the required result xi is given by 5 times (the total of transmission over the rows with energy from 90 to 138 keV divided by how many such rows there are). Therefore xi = 9.1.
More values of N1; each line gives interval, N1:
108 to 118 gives 113.0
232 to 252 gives 245.0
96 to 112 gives 111.0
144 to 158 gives 157.0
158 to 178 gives 177.0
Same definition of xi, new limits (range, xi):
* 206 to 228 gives 10.1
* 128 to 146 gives 9.9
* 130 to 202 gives 9.9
